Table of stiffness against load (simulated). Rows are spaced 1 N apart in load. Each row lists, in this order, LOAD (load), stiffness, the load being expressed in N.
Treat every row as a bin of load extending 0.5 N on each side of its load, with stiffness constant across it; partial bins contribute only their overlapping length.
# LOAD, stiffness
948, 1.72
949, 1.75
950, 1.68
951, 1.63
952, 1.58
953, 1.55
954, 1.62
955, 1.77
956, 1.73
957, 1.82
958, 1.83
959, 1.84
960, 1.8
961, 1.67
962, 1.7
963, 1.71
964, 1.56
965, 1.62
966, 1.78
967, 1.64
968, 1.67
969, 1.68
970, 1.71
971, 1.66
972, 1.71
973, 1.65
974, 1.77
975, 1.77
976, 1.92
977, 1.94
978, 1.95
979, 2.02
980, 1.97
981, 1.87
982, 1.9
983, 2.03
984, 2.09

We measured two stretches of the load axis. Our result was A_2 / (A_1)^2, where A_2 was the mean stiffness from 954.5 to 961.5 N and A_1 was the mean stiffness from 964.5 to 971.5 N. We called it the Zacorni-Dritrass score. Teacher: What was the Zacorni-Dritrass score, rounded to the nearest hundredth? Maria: 0.63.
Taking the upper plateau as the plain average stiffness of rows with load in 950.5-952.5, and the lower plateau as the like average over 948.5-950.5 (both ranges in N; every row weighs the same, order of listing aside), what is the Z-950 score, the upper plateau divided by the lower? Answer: 0.94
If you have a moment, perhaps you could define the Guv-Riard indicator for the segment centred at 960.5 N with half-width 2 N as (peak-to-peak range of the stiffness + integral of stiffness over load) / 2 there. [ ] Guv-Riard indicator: 3.59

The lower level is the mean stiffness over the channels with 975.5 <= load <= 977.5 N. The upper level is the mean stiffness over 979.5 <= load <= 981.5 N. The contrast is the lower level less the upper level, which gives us 0.010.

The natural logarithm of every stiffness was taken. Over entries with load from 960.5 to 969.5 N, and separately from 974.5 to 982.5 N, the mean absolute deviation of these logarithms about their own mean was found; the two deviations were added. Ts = 0.054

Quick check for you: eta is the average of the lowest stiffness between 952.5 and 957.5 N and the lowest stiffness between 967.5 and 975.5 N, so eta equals 1.60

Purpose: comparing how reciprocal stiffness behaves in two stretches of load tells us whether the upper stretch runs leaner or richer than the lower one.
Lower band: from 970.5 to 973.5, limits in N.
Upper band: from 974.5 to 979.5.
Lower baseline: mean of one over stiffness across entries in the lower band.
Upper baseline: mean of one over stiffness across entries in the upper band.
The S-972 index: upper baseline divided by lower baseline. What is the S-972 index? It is 0.87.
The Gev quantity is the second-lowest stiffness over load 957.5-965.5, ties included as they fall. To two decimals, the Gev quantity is 1.62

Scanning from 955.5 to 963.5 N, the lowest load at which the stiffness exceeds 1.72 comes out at 956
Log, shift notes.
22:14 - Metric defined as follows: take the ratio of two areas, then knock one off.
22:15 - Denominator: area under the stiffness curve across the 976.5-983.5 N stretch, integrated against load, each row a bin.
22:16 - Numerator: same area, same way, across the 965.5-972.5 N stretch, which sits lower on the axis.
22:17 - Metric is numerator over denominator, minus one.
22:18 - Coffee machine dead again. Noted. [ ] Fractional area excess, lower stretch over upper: -0.13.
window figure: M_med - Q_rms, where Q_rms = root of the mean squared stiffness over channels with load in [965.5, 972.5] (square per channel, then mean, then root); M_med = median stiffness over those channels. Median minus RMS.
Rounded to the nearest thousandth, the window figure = -0.013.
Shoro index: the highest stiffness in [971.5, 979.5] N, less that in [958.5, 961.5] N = 0.18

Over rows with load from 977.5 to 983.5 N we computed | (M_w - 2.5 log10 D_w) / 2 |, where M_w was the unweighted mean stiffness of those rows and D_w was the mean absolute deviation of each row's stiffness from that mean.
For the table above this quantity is 2.6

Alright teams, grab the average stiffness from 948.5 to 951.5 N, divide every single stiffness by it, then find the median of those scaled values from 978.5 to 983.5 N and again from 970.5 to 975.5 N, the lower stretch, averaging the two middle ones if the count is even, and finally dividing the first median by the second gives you 1.15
